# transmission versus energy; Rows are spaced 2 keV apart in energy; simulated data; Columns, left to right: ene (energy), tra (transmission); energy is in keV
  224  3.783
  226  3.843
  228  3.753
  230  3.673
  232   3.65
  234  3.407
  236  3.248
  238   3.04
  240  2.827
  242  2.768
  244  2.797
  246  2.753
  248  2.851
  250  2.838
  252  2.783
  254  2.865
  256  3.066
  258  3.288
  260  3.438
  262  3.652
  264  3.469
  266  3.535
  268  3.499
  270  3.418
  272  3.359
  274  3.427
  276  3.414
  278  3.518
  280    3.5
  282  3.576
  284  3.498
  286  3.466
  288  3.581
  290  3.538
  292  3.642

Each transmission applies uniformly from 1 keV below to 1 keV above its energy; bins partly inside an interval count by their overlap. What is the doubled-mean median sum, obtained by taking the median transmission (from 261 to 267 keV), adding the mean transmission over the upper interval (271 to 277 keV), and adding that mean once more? 10.3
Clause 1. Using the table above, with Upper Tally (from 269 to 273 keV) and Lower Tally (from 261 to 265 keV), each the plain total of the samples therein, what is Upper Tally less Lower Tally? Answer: -0.34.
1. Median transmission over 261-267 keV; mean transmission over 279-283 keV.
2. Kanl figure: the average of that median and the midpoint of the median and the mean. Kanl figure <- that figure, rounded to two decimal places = 3.54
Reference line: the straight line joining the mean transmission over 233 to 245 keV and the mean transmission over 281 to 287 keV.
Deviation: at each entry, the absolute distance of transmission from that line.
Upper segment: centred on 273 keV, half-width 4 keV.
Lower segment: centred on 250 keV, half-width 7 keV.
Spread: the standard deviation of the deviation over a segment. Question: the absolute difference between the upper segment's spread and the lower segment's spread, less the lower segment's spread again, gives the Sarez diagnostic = -0.02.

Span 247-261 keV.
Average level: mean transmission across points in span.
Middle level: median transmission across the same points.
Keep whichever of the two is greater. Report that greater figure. 3.02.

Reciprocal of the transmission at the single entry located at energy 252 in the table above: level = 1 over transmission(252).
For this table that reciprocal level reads 0.359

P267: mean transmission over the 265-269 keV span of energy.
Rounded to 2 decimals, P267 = 3.52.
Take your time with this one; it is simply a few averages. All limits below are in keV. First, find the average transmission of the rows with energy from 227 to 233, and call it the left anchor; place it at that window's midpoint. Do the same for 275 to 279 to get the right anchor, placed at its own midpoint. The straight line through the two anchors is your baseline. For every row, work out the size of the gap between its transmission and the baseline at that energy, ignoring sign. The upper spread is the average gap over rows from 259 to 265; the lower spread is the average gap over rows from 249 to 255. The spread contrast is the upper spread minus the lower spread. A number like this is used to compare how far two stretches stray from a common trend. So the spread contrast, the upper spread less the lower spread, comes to -0.66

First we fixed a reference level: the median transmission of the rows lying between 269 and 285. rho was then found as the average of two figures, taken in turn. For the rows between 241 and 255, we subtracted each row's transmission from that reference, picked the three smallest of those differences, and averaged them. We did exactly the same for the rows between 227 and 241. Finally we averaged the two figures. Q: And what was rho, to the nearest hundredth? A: 0.19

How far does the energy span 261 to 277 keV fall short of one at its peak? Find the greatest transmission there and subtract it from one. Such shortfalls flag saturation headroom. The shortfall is -2.65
